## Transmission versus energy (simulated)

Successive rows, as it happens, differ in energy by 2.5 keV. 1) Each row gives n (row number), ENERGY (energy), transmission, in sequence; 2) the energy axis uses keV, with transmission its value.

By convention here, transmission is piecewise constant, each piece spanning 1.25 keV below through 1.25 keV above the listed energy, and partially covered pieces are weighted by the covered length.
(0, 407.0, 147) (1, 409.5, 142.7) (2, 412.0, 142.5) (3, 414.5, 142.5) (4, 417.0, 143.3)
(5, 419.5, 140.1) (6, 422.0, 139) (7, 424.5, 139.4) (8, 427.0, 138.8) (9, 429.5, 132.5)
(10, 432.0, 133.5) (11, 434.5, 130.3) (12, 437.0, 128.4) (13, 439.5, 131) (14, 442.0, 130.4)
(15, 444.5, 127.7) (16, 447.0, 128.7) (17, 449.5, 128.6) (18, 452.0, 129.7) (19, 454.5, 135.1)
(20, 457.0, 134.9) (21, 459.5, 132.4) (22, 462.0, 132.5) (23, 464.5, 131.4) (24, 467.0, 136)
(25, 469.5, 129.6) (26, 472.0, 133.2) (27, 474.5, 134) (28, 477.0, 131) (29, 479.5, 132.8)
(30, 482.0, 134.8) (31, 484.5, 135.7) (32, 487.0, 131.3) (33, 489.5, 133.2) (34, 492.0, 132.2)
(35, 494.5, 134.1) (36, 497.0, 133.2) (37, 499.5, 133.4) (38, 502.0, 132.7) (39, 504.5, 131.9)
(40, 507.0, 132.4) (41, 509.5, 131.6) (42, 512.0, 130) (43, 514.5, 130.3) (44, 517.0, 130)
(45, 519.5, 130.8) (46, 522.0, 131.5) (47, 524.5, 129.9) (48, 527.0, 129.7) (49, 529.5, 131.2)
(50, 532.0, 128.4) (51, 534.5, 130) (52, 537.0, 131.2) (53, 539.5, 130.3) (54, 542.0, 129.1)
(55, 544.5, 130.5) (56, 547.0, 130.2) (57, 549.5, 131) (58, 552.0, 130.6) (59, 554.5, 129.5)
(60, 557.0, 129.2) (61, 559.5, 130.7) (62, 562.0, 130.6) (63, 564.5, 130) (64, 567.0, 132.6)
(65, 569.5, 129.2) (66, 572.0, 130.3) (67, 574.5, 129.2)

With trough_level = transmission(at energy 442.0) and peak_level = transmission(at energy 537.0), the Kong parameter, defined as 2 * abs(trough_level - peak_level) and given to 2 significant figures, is 1.6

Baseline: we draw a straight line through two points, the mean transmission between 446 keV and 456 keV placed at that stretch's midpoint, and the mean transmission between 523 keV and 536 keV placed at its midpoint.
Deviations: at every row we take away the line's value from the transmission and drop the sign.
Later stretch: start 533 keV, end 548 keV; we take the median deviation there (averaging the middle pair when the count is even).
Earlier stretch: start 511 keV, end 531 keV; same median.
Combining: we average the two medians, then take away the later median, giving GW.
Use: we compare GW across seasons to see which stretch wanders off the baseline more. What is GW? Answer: -0.2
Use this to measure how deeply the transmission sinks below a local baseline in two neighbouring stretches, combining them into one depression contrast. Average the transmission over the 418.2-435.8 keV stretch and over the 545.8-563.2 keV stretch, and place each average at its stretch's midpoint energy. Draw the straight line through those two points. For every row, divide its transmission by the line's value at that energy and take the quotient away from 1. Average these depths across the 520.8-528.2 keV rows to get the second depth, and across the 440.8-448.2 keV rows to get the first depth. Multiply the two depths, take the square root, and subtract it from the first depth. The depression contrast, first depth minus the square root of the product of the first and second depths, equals 0.026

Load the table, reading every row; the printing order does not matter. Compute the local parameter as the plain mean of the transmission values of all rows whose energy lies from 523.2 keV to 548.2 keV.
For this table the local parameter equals 130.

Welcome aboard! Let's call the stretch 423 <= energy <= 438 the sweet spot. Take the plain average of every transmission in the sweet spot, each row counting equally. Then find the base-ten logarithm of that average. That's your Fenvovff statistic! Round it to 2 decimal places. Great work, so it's 2.13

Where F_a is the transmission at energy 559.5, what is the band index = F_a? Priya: 130.7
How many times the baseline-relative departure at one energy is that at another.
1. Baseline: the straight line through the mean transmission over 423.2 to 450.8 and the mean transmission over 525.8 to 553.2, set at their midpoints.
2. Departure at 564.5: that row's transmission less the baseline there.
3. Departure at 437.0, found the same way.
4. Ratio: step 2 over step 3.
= -0.1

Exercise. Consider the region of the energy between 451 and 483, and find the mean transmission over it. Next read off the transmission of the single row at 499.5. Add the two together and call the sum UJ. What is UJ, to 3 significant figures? 266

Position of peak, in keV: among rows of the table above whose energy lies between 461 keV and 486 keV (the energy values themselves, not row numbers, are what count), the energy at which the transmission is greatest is 467.0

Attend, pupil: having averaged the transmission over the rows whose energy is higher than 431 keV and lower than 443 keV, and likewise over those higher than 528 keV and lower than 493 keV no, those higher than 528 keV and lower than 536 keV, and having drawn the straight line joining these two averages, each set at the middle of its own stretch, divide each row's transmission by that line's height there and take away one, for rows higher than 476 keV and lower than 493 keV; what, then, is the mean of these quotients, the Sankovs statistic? 0.021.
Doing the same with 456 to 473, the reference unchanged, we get 0.018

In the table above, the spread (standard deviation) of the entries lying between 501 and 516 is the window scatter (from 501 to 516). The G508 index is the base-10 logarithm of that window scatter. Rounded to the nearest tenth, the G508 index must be 0.0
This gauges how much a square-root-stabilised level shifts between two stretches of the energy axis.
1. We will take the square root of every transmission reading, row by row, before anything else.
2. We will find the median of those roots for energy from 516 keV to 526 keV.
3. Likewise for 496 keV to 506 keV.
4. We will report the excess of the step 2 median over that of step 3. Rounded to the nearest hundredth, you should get -0.11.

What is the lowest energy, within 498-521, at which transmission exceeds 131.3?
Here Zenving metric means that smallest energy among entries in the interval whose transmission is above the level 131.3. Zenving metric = 499.5 keV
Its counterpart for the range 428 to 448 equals 429.5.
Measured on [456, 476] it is 457.0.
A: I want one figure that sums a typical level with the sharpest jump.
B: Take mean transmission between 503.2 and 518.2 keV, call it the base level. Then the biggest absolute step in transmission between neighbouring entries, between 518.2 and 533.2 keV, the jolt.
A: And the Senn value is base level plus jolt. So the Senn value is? 134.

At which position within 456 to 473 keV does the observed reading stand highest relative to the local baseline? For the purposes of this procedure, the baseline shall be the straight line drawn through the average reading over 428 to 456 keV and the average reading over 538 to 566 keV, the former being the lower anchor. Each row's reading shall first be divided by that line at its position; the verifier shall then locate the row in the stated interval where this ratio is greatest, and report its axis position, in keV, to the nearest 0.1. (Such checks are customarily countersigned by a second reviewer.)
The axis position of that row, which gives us 467.0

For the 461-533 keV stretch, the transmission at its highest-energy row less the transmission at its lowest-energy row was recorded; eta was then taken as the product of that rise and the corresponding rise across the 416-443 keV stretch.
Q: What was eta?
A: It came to 53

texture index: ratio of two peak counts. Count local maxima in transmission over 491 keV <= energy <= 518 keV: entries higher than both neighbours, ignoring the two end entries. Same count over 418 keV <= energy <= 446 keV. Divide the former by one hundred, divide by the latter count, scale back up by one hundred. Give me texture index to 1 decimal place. 1.3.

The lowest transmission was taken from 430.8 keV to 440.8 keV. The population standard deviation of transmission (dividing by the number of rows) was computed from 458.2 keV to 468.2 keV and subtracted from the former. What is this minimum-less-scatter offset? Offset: 127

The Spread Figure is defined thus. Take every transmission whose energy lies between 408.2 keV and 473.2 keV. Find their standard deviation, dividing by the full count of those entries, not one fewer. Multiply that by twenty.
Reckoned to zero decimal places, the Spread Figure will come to 99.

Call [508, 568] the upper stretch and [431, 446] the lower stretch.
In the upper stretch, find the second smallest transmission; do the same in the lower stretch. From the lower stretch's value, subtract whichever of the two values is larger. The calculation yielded -0.7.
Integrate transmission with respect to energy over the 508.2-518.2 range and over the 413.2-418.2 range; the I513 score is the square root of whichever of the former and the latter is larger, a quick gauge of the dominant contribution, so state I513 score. 36.1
